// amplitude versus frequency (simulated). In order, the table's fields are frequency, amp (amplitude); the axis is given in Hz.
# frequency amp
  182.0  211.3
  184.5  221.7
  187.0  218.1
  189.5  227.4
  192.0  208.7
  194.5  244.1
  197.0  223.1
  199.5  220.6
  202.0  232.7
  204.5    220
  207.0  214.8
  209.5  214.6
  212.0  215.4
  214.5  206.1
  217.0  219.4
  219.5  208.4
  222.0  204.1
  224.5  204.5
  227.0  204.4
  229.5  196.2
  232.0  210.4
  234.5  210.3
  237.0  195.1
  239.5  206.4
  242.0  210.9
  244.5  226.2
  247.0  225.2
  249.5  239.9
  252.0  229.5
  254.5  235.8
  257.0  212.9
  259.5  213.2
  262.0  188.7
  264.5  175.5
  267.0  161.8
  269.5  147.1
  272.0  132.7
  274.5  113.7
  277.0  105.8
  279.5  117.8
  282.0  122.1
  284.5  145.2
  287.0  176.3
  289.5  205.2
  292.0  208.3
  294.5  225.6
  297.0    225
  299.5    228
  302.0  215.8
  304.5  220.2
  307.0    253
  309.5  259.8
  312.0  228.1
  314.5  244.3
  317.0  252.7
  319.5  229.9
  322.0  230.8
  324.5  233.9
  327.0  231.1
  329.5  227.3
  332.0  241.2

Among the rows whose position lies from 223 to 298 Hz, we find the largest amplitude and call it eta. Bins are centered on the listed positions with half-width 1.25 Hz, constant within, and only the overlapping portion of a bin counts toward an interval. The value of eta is 239.9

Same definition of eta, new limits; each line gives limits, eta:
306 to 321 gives 259.8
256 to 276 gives 213.2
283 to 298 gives 225.6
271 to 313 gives 259.8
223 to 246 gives 226.2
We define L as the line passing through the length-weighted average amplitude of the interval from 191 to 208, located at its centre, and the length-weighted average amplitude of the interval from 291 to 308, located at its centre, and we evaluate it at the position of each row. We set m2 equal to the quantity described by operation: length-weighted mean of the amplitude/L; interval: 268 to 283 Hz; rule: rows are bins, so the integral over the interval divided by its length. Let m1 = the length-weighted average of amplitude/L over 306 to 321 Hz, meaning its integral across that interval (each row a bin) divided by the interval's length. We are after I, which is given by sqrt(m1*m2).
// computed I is 0.773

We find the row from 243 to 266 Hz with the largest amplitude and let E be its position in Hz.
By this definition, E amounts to 249.5 Hz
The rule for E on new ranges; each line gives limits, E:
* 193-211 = 194.5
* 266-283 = 267.0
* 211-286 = 249.5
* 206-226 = 217.0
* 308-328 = 309.5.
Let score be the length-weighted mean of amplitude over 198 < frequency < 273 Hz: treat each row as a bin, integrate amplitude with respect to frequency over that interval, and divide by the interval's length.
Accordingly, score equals 206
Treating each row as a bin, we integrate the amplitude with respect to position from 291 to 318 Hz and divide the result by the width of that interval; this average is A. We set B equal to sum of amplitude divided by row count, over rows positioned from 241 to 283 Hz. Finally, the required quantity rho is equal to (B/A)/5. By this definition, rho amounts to 0.155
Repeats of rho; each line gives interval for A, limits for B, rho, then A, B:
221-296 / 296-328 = 0.249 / 188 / 235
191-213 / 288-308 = 0.201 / 222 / 223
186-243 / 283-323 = 0.208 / 214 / 222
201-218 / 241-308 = 0.176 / 217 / 191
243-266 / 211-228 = 0.194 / 216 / 209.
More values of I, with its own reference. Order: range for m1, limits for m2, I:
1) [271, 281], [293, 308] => 0.726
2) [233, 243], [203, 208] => 0.946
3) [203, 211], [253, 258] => 0.986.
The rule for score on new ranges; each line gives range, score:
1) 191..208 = 224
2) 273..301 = 170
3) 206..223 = 212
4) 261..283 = 140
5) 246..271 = 202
